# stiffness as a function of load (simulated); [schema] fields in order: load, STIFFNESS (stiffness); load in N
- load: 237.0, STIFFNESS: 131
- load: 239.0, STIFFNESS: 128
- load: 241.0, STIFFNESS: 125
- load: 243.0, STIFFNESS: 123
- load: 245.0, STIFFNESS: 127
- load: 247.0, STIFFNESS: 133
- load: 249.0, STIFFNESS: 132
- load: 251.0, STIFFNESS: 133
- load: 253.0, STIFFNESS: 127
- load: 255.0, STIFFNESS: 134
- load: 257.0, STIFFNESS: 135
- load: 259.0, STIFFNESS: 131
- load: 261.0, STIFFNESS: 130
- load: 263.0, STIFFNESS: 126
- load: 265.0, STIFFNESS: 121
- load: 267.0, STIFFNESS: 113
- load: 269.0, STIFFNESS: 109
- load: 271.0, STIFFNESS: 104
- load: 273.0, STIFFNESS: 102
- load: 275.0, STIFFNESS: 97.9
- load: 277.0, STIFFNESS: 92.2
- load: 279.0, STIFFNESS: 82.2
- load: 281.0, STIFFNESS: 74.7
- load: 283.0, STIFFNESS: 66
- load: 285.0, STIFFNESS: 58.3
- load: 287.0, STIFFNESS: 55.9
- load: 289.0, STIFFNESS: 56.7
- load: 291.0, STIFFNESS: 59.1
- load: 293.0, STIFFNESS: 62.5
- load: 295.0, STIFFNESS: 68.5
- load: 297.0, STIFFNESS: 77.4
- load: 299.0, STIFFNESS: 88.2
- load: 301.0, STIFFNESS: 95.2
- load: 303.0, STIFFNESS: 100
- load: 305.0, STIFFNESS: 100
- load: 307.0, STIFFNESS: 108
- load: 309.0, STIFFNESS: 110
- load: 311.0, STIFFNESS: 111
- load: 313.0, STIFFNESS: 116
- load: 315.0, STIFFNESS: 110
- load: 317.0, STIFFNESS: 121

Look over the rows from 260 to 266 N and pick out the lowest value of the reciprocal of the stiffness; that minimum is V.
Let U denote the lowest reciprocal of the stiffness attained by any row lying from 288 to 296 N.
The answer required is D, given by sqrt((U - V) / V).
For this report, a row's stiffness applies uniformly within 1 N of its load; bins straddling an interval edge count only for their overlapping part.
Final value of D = 0.9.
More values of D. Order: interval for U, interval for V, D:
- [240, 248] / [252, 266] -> 0.1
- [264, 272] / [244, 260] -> 0.3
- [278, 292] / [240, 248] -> 0.8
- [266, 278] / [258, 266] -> 0.4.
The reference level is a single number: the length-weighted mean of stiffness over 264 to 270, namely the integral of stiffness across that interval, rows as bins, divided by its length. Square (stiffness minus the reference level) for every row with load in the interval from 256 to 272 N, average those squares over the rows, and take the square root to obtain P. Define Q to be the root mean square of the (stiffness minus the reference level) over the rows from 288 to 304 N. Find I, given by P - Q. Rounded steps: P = 12.6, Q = 42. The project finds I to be -29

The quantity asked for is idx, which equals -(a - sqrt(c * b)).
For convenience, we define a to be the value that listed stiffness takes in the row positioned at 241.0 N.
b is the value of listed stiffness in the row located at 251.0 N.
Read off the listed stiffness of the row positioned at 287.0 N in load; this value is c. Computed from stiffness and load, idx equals -39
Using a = 125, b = 133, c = 55.9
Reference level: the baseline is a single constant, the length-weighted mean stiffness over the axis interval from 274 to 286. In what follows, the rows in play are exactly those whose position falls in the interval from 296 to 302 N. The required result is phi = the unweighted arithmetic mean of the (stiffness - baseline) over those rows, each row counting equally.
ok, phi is 8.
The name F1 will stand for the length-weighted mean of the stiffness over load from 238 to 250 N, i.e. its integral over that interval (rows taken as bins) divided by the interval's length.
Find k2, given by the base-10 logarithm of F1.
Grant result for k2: 2.11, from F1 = 128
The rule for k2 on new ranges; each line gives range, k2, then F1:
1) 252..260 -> 2.12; 132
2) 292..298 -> 1.84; 69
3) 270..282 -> 1.96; 92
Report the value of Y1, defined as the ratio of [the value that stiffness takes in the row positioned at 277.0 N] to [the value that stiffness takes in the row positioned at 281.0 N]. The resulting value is 1.2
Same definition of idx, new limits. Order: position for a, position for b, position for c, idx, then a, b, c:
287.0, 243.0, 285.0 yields 29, 55.9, 123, 58.3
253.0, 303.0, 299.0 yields -33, 127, 100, 88.2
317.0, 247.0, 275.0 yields -7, 121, 133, 97.9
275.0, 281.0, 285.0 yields -32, 97.9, 74.7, 58.3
